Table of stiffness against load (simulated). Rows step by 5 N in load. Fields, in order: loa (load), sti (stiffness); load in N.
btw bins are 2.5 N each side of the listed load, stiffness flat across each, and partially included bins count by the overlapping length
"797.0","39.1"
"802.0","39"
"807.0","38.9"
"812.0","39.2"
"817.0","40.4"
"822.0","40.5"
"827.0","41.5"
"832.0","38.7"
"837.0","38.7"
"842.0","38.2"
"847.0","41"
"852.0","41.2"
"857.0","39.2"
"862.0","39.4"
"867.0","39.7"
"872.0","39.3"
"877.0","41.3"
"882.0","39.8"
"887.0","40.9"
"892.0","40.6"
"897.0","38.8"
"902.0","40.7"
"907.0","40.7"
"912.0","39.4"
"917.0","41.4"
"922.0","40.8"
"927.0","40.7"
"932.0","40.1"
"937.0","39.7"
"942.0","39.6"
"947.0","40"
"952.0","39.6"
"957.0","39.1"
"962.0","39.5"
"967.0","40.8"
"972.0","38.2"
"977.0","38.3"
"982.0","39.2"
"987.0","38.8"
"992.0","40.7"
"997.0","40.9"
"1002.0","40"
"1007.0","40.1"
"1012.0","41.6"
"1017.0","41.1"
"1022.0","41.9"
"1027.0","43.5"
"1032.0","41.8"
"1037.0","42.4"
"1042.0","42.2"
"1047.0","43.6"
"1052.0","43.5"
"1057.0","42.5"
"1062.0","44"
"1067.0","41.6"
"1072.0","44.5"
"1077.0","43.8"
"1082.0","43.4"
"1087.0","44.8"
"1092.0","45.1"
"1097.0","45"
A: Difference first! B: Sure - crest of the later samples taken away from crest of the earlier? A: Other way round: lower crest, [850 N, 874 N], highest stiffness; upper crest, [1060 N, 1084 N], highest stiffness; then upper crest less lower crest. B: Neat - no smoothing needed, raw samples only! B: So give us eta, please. 3.3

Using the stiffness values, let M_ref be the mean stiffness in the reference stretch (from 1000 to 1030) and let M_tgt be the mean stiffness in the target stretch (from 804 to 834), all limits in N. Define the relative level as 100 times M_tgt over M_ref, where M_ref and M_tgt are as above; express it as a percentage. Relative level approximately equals 96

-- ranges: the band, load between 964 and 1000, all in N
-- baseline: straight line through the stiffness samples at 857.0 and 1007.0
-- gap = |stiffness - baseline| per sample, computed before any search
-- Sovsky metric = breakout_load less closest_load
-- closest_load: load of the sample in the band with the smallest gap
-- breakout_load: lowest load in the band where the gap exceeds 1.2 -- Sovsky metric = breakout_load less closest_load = -20 N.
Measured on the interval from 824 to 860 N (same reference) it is -30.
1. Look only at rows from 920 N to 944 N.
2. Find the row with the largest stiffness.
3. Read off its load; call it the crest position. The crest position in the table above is 922.0 N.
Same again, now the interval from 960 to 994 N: 967.0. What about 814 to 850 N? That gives 827.0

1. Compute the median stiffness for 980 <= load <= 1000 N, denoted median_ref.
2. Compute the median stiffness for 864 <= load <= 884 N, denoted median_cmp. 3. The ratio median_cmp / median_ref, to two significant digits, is 0.99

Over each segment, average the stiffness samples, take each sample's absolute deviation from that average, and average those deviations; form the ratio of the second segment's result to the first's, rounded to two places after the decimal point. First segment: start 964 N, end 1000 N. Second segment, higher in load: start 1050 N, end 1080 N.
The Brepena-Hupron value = 0.79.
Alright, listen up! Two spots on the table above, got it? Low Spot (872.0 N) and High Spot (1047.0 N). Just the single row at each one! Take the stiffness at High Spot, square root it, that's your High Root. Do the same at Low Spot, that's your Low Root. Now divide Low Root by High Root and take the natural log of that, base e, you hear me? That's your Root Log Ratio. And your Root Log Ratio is -0.052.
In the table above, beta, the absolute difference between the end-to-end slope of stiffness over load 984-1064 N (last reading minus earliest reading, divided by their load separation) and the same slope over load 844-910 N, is 0.07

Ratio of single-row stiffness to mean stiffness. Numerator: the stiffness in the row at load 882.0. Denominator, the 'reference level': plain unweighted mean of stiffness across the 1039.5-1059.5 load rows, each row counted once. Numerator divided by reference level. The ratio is 0.93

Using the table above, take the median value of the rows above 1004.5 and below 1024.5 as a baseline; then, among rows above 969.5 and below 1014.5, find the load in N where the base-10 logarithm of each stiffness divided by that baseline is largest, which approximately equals 1012.0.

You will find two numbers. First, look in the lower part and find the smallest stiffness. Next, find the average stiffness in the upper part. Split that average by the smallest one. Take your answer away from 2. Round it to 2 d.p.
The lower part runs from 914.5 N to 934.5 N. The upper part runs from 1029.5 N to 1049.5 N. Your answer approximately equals 0.94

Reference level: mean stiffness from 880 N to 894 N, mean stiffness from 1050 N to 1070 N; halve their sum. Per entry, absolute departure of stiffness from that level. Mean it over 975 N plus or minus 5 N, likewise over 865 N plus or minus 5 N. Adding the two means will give 5.5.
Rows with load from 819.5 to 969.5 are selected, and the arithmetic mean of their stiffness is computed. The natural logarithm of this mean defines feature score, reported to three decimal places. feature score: 3.690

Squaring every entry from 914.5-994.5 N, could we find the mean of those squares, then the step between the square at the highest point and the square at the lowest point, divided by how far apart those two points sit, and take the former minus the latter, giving 1584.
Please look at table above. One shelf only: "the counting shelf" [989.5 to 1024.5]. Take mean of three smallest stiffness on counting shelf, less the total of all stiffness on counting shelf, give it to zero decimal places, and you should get -246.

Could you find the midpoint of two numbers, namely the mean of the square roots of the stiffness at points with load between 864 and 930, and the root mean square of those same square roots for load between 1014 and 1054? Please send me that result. 6.43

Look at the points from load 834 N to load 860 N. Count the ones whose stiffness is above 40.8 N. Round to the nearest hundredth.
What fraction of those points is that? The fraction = 0.40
